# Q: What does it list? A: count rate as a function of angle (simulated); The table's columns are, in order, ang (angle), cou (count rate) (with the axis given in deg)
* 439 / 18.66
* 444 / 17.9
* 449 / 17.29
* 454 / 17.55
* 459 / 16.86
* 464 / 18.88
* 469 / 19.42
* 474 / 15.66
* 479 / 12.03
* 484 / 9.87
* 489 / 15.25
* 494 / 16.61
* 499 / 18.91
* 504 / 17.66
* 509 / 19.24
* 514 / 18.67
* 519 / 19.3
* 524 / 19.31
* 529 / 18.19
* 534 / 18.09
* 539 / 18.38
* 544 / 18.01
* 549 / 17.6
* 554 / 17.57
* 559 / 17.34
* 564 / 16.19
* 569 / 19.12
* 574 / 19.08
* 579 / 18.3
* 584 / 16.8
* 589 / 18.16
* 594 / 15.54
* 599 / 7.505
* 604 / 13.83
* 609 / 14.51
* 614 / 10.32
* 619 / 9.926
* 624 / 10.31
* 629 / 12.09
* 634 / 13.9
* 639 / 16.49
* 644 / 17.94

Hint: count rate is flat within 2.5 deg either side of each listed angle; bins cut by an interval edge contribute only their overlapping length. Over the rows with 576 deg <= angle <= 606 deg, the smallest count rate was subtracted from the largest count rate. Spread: 11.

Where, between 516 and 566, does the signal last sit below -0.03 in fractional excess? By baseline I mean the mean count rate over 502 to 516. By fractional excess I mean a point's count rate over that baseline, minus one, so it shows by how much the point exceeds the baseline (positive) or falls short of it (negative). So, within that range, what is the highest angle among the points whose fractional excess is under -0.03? 564 deg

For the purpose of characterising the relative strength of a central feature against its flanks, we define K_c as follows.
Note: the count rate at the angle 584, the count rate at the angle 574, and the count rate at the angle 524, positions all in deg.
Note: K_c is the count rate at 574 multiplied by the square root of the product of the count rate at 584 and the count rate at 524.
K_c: 344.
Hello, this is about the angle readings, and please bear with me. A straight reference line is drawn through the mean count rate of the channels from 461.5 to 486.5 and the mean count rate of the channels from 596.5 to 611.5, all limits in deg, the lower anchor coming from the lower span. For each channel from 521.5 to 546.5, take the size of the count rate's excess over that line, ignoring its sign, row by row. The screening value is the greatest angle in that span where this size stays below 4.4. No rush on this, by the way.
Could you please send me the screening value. 529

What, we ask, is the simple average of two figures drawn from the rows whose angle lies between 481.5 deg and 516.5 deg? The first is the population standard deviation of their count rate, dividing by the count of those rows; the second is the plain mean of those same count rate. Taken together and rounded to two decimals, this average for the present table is 9.82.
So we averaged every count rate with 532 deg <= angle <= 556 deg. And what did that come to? 17.9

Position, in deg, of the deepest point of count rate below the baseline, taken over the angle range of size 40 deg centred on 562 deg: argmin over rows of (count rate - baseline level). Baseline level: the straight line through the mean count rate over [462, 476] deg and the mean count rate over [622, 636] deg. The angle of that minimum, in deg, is 564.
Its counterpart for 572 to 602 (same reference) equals 599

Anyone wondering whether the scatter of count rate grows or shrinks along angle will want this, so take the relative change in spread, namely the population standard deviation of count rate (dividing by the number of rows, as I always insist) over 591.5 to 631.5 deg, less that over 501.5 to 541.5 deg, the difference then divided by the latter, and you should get 3.3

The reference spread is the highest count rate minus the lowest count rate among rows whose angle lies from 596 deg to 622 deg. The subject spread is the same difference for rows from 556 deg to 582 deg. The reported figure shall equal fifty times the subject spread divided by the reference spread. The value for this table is 21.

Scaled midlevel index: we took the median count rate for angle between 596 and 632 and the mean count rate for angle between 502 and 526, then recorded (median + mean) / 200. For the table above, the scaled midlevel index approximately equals 0.15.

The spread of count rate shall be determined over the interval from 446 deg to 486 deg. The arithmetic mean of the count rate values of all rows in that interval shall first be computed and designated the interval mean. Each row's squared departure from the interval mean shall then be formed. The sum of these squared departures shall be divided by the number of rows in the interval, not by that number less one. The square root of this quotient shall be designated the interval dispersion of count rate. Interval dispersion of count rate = 3.1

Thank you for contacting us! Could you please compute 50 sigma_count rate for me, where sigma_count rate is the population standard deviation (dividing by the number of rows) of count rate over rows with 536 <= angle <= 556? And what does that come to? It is 17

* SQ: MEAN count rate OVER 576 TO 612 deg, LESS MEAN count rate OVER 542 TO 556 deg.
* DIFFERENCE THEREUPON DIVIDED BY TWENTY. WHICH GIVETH -0.14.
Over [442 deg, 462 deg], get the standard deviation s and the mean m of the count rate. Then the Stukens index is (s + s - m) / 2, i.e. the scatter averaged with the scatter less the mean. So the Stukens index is -8.3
